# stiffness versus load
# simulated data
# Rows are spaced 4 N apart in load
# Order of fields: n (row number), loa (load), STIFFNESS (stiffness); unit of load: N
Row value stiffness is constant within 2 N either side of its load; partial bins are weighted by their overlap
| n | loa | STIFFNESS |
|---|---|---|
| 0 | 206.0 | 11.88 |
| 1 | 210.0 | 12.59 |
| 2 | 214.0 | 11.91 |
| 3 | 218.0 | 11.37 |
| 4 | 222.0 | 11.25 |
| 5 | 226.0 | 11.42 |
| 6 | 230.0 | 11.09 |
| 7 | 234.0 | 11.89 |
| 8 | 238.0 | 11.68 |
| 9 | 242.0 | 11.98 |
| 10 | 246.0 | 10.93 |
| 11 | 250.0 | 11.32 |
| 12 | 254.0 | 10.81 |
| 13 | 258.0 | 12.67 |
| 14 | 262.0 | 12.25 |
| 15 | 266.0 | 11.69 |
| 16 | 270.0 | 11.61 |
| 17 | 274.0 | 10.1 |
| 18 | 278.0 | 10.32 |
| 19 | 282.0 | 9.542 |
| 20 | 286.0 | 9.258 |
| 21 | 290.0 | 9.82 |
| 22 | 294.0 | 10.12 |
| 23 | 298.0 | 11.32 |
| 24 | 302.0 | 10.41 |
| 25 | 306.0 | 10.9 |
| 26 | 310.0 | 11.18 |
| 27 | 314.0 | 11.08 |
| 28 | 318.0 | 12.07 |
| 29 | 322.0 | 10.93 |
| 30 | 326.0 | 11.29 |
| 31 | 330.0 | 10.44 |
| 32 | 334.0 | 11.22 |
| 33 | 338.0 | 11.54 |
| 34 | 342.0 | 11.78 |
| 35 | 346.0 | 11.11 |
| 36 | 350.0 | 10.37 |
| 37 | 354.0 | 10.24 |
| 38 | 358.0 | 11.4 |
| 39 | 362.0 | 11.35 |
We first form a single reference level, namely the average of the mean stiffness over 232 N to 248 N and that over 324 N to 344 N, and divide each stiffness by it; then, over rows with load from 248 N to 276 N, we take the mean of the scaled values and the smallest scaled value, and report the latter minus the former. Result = -0.12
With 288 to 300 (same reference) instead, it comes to -0.05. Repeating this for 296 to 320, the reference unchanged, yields -0.07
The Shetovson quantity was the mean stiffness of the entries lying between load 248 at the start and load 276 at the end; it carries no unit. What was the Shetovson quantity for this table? 11.5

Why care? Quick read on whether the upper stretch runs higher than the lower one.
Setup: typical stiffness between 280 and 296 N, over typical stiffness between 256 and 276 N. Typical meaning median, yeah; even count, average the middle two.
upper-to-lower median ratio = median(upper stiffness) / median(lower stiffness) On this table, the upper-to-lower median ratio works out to 0.83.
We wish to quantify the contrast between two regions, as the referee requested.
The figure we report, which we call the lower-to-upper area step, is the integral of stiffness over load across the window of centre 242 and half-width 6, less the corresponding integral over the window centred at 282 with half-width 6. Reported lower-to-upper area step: 22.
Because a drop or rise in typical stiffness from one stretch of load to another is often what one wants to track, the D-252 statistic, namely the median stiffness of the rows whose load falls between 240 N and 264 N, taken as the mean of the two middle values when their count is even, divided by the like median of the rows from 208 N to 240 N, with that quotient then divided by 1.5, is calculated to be 0.67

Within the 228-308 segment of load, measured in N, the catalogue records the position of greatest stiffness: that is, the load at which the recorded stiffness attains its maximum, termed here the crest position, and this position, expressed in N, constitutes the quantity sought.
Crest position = 258.0 N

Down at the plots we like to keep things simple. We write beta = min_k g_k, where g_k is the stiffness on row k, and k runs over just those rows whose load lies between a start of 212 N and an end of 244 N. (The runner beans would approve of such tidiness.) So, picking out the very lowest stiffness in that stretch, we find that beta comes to 11.09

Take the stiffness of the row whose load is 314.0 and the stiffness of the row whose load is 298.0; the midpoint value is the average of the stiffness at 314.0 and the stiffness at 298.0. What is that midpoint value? 11.2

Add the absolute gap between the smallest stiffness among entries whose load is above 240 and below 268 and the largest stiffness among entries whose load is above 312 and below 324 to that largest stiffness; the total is 13.3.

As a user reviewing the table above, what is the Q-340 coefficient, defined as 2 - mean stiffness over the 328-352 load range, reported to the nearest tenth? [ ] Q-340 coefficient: -9.1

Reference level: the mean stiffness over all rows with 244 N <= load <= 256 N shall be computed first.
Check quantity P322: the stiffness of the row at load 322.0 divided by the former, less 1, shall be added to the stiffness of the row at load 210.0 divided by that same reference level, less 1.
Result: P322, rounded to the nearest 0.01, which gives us 0.13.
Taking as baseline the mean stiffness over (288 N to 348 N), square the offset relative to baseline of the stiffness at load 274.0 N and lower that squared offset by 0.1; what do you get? 0.74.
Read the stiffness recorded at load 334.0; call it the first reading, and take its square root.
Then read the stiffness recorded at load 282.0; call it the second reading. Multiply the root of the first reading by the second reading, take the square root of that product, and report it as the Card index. 5.65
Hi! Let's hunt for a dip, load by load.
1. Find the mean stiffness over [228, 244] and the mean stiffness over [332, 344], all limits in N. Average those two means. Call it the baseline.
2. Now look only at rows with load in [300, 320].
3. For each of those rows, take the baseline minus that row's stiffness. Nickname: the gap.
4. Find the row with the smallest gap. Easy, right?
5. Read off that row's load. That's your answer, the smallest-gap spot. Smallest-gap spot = 318.0 N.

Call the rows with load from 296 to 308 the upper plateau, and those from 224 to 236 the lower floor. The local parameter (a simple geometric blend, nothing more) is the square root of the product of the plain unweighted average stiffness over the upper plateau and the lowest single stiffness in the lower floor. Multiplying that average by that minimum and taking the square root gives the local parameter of 10.98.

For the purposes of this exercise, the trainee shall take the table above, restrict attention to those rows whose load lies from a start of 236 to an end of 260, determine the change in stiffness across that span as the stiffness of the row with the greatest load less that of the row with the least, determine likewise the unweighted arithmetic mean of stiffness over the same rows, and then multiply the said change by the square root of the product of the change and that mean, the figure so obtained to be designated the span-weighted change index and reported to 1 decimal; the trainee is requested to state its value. 3.3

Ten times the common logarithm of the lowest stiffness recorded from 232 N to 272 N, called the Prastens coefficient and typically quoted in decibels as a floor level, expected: 10.3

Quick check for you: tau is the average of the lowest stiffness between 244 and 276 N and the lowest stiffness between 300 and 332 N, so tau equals 10.3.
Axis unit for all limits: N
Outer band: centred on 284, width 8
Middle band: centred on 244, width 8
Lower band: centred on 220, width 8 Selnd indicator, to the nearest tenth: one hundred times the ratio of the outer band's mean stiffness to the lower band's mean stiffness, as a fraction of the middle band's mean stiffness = 7.3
